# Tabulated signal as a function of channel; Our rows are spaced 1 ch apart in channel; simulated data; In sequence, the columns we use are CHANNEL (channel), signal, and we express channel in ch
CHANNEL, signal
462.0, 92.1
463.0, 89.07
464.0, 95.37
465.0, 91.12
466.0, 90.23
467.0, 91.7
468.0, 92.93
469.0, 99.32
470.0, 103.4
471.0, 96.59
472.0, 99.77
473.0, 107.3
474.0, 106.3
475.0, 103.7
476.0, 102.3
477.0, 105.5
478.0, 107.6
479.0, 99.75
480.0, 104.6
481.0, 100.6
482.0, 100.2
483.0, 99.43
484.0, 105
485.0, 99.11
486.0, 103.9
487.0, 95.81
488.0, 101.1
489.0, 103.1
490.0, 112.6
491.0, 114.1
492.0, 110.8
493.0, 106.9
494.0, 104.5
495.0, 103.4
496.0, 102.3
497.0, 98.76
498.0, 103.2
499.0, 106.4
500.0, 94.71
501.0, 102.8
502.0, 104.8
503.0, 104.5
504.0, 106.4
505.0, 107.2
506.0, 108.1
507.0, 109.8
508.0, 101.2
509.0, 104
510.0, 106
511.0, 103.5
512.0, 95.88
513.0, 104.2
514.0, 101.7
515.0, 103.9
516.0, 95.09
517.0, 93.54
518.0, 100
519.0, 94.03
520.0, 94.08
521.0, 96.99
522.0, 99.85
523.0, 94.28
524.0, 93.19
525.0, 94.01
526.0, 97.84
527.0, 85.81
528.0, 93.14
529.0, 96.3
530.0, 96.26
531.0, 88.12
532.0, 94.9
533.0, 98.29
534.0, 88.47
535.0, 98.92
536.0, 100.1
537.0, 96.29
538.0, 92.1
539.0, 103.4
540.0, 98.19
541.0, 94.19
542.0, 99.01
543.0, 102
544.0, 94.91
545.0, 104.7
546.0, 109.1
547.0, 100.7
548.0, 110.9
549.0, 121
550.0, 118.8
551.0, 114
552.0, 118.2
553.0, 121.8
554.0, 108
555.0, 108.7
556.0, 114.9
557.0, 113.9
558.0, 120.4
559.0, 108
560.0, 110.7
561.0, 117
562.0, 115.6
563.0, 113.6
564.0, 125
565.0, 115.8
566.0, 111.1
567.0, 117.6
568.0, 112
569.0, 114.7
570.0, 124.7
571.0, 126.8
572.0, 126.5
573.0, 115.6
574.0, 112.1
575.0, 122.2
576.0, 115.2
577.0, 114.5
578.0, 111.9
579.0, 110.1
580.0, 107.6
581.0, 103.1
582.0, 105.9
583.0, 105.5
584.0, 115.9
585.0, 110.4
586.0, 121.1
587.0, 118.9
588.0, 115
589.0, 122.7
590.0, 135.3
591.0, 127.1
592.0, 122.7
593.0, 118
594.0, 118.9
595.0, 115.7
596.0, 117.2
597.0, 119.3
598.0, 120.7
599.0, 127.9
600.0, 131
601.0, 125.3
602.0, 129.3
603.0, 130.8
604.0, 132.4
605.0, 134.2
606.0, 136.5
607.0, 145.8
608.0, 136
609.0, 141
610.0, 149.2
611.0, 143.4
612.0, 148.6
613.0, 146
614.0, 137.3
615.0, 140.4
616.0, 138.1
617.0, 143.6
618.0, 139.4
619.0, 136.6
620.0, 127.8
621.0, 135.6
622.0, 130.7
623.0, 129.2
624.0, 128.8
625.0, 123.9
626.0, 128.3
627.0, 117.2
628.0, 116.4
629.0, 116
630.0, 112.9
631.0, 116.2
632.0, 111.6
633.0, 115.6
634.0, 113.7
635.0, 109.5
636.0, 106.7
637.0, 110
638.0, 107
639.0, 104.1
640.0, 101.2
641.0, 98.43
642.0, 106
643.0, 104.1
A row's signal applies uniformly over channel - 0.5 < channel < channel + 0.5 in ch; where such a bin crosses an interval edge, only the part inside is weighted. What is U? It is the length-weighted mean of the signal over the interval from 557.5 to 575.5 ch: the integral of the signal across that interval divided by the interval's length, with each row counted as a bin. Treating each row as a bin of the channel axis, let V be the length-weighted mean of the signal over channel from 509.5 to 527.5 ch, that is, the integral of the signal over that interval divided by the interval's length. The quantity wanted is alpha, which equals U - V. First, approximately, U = 117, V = 97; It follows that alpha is 20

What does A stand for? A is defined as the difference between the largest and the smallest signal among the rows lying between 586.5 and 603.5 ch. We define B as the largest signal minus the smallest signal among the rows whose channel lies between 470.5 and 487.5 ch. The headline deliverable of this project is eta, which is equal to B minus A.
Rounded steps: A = 20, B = 12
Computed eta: -9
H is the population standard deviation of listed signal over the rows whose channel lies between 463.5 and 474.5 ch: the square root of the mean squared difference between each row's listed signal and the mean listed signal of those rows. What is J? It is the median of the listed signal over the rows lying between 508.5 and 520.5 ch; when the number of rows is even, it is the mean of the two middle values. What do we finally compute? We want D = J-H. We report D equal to 95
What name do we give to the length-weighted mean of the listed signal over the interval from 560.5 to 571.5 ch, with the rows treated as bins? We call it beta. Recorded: 118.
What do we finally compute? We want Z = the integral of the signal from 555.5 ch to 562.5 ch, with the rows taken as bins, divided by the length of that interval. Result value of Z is 114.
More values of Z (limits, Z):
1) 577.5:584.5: 109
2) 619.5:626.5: 129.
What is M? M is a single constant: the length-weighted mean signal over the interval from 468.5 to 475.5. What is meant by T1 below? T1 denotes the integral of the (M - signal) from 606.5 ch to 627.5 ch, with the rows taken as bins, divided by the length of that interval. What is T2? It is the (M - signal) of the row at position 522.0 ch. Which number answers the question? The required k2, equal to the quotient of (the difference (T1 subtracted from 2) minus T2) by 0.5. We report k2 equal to 67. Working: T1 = -34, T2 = 2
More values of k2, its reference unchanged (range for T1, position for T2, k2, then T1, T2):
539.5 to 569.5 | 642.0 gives 29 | -9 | -4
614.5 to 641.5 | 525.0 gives 24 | -18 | 8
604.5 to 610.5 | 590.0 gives 146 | -38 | -33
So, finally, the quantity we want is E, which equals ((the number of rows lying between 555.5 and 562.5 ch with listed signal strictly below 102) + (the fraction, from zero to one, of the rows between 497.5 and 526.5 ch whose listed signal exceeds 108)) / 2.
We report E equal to 0.0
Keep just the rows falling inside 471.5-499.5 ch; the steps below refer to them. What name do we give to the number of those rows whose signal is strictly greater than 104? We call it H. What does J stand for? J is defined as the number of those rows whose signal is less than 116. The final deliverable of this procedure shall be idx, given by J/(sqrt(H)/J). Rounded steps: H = 12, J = 28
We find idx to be 226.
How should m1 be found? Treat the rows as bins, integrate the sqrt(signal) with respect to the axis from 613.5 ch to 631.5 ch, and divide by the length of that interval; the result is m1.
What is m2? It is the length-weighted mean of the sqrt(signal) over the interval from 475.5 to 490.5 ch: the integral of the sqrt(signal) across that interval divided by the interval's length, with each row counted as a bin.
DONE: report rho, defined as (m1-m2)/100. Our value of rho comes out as 0.012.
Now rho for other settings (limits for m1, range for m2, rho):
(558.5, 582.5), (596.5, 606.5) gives -0.006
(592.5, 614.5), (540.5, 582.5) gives 0.009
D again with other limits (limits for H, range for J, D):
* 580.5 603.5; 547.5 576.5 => 107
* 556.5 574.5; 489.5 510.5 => 99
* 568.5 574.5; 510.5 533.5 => 90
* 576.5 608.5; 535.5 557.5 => 96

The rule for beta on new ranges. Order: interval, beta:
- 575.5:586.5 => 111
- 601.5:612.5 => 139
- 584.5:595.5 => 121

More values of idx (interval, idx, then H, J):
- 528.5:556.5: 174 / 11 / 24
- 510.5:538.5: 784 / 1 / 28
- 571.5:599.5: 38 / 27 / 14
